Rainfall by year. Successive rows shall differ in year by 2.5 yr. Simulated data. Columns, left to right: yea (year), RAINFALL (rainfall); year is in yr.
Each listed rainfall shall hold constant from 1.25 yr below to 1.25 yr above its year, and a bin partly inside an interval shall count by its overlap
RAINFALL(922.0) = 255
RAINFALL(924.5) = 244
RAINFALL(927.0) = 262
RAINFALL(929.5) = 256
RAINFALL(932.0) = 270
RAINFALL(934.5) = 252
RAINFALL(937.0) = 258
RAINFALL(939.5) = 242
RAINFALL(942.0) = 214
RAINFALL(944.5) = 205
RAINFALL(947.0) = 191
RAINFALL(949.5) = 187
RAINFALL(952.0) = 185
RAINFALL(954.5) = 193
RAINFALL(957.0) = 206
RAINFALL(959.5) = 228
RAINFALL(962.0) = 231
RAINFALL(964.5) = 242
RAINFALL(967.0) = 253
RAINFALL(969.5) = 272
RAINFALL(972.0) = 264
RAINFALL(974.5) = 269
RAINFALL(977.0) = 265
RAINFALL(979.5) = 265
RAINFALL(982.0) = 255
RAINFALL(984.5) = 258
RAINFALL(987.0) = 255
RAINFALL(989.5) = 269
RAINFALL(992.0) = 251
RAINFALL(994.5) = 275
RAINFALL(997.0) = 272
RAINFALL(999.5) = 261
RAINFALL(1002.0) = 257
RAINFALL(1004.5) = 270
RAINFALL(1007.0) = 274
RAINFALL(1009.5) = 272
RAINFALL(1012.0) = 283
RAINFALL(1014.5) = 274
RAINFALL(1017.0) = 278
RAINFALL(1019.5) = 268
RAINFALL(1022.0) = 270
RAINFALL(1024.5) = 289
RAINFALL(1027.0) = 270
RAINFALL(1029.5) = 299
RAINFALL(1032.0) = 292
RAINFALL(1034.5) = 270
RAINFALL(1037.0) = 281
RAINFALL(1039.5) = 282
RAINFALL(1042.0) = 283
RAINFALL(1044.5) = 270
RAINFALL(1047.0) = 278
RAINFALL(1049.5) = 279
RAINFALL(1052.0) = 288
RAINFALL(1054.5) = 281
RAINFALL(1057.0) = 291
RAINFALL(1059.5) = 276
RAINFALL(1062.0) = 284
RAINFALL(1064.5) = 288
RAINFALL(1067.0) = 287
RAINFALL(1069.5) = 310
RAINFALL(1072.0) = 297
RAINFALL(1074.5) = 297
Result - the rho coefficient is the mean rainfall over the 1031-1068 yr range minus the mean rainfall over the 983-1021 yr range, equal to 14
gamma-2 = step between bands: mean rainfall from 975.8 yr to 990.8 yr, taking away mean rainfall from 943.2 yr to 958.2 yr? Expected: 67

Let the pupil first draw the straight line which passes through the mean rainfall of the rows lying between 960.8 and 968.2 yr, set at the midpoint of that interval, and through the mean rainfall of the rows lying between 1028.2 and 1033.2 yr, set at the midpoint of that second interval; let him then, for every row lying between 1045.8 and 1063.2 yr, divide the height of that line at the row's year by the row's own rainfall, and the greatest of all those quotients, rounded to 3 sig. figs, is 1.15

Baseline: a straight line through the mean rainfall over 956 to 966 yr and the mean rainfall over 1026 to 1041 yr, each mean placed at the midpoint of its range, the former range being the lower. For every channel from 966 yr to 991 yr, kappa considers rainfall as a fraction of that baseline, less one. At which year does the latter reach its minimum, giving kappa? 987.0 yr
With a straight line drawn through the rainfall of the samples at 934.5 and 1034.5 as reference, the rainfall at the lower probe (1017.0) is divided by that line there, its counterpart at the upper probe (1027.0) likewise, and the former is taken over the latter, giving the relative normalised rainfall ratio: 1.04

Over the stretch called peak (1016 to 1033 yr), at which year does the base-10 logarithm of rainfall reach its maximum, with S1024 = 1029.5 yr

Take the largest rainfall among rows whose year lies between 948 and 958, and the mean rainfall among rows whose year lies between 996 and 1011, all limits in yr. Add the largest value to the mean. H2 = 474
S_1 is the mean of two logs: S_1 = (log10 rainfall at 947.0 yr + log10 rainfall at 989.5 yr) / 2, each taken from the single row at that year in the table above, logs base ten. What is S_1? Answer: 2.36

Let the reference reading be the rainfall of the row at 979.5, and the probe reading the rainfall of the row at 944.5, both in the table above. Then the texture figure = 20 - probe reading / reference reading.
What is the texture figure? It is 19.23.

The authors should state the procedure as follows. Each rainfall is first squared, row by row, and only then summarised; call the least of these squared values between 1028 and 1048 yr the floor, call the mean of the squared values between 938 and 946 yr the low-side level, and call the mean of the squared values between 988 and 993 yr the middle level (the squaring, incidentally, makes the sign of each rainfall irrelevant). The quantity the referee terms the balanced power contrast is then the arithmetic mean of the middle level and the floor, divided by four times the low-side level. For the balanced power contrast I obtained 0.36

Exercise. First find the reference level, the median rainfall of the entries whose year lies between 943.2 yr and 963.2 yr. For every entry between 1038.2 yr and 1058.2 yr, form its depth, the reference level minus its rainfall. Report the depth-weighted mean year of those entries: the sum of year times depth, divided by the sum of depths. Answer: 1048.5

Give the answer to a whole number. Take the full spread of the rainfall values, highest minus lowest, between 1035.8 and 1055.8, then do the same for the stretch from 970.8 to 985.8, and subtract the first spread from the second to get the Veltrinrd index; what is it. -4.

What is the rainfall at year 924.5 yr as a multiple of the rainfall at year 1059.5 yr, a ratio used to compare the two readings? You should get 0.88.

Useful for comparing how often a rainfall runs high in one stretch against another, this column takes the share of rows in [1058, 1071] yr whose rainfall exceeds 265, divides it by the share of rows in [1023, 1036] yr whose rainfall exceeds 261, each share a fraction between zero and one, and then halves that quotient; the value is 0.5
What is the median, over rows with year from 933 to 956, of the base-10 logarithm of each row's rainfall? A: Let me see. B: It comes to 2.31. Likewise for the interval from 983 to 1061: 2.44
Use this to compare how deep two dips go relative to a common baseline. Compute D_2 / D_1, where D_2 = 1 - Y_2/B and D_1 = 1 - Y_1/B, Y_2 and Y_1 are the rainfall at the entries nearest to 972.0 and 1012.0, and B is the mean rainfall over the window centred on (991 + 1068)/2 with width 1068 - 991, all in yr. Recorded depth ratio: -2.3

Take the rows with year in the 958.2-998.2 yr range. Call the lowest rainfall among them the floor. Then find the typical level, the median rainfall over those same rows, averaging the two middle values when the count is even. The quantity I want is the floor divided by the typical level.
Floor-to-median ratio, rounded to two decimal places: 0.87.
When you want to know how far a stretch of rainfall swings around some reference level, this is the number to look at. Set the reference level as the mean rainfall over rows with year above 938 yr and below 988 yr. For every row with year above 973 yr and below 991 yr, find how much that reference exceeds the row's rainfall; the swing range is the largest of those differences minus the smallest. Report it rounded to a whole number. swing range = 14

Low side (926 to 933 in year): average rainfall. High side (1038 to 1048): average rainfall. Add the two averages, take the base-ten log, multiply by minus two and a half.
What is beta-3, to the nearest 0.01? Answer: -6.83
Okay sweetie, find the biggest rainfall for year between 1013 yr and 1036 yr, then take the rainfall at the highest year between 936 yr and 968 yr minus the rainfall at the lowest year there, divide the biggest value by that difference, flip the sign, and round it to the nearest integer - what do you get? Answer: 60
